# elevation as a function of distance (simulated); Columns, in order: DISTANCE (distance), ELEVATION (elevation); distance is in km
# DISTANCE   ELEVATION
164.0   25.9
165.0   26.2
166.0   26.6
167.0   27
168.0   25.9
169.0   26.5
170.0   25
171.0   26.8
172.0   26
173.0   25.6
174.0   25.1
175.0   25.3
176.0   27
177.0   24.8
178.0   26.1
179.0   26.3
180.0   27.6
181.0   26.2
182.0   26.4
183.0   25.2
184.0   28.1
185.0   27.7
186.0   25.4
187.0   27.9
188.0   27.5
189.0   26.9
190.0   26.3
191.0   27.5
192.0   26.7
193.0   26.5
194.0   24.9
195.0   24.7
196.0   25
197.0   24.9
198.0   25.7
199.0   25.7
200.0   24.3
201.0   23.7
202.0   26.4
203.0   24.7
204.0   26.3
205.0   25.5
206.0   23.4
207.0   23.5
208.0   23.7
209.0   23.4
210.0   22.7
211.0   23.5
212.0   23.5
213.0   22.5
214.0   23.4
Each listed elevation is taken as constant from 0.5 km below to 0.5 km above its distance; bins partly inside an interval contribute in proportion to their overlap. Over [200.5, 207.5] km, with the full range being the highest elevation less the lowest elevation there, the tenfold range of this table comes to 30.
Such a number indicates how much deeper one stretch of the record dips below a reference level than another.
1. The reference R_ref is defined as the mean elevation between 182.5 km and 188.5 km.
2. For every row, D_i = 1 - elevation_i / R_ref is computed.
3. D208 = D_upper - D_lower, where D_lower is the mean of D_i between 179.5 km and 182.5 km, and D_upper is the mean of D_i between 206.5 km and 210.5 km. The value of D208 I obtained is 0.13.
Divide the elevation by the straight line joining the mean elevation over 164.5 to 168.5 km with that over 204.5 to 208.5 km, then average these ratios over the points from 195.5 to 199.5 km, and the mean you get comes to 1.03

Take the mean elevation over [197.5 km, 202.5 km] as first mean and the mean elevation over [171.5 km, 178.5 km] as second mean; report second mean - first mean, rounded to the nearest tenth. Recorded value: 0.5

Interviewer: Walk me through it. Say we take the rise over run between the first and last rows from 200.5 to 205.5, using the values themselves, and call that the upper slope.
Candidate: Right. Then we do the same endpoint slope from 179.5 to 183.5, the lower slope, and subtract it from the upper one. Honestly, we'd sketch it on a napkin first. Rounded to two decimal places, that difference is 1.25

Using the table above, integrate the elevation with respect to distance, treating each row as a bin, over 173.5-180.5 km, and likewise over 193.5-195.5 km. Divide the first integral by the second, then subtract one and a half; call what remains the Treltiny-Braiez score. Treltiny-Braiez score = 2.17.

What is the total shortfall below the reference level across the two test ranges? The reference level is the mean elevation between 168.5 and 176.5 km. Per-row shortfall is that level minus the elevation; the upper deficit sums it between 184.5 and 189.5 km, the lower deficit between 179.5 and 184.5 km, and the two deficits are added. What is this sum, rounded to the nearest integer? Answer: -10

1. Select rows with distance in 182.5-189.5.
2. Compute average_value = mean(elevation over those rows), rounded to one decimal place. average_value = 27.0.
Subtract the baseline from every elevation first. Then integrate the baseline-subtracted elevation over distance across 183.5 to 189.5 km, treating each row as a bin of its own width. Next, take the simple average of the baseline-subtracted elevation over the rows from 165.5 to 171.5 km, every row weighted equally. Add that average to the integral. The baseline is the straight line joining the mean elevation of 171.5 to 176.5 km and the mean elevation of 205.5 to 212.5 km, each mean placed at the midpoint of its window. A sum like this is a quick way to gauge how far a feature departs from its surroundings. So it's 14.0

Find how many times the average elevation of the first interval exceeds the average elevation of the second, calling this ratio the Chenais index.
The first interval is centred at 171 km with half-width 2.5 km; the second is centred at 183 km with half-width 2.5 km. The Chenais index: 0.97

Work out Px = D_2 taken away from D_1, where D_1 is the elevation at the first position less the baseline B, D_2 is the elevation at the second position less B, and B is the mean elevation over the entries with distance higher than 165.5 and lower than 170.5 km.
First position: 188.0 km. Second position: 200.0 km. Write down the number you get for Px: 3.2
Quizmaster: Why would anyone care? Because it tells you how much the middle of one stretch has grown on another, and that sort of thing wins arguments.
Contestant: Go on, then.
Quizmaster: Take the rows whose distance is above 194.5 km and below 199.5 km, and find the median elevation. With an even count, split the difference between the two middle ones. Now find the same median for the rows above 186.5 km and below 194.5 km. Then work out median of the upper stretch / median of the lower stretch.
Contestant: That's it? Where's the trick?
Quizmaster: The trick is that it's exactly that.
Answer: 0.933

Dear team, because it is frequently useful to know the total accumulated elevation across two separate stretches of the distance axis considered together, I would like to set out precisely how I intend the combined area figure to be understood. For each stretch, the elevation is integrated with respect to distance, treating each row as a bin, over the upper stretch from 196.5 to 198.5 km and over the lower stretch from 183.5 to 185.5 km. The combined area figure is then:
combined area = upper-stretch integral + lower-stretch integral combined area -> 106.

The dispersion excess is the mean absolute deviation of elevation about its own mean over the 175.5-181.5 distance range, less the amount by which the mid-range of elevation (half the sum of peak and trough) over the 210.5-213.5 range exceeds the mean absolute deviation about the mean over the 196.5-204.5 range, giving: -21.5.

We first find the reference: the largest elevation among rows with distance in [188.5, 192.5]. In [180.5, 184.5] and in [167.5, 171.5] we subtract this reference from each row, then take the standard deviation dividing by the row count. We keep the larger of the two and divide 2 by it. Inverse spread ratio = 1.9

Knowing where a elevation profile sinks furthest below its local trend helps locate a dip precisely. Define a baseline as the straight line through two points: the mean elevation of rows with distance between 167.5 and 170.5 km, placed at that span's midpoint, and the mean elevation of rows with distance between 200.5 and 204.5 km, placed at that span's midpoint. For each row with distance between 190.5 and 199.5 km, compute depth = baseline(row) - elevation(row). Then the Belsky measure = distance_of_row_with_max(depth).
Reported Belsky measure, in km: 195.0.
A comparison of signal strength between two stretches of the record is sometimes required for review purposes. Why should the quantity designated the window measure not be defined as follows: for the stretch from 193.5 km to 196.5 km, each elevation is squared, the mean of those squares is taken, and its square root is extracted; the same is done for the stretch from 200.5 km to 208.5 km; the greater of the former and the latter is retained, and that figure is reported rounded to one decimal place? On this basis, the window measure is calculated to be 24.9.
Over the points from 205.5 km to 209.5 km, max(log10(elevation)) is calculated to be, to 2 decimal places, 1.37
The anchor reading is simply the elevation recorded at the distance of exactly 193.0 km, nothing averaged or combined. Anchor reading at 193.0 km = 26.5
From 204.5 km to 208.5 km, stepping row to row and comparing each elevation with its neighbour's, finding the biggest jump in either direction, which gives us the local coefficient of 2.1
